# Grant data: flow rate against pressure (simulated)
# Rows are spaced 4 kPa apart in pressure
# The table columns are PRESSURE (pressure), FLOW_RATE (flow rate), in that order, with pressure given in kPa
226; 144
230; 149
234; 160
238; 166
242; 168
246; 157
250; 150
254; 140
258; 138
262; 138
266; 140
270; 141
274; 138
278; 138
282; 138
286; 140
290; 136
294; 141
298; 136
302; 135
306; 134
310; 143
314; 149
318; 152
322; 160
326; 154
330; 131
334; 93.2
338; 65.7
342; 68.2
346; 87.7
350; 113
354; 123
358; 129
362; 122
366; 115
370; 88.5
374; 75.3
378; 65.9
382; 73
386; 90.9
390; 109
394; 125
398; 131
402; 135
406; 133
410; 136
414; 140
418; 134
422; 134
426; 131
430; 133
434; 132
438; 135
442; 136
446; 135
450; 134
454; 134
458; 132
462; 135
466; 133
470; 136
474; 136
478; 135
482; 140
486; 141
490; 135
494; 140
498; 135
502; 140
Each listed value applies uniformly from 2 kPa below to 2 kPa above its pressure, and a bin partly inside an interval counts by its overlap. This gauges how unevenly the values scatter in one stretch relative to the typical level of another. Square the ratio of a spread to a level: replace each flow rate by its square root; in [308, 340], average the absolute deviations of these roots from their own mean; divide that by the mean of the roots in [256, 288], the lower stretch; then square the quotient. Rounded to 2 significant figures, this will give 0.011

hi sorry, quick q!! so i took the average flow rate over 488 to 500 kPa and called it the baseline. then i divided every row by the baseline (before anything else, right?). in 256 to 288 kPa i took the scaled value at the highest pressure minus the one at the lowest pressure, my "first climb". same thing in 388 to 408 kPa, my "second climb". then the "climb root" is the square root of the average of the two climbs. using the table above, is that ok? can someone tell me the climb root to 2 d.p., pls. 0.31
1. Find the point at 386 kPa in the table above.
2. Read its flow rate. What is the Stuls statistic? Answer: 90.9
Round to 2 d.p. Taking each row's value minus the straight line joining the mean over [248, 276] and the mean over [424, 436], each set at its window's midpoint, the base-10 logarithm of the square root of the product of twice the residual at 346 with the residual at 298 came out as 1.22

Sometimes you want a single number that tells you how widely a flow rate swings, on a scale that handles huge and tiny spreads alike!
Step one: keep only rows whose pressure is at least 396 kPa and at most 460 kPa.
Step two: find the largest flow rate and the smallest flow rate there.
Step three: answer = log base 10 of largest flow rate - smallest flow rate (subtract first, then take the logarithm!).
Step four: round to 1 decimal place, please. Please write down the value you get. 1.0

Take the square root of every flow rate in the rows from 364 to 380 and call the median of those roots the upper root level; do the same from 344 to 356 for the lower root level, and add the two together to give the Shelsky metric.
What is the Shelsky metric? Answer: 19.7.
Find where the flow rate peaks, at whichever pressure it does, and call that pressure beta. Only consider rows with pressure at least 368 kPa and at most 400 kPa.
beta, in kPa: 398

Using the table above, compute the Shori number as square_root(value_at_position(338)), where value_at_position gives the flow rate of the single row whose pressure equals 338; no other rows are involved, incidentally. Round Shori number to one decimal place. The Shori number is 8.1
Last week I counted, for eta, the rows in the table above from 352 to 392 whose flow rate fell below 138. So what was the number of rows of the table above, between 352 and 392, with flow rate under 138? 10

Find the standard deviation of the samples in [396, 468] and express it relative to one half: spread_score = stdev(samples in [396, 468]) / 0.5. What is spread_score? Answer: 4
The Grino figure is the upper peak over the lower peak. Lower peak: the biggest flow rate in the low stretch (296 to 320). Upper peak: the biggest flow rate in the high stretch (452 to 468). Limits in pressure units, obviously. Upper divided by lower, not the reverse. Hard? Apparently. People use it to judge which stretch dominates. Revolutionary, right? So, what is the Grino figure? 0.89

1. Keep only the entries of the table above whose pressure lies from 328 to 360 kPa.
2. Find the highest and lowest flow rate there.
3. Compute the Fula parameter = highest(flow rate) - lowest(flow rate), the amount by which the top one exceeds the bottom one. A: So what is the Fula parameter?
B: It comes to 65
